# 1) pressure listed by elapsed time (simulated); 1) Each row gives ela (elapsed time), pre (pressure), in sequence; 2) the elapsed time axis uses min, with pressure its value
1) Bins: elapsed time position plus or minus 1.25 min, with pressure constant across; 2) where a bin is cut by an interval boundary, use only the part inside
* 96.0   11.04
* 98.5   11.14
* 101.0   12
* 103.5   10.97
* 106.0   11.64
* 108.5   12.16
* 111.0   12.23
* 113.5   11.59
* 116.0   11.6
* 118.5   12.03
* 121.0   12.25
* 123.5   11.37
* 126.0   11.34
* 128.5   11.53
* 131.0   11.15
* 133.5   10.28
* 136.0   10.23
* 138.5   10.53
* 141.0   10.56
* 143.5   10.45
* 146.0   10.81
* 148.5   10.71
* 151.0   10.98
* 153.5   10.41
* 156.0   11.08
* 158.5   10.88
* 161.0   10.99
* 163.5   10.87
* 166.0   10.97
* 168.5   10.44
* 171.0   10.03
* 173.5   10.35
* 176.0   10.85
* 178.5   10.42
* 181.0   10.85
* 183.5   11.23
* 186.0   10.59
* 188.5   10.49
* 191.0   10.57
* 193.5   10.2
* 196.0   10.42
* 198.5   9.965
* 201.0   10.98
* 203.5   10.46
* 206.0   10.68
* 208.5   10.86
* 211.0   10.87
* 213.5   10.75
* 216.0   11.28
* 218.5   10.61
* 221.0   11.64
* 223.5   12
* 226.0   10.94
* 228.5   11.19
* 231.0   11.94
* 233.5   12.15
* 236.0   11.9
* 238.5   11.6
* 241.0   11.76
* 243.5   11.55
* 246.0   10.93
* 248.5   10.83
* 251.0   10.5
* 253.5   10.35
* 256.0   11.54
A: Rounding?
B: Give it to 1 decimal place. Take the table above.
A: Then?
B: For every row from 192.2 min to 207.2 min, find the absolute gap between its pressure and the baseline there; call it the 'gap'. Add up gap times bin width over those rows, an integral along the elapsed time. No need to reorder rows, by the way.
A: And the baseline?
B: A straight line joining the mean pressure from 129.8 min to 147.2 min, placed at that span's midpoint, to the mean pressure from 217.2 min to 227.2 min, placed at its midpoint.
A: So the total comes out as 9.8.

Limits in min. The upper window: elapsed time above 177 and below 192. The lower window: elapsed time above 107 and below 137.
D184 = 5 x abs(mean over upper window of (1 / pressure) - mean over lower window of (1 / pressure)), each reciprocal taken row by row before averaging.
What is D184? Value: 0.031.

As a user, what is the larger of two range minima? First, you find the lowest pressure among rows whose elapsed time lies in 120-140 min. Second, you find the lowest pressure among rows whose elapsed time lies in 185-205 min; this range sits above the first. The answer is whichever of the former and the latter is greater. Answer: 10.23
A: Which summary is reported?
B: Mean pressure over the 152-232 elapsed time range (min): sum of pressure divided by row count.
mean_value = 10.8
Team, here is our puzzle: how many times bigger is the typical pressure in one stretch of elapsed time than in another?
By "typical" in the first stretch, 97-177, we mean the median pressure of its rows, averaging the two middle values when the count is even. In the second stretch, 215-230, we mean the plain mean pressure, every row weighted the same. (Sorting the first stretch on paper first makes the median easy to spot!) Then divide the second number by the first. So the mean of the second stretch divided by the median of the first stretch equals 1.03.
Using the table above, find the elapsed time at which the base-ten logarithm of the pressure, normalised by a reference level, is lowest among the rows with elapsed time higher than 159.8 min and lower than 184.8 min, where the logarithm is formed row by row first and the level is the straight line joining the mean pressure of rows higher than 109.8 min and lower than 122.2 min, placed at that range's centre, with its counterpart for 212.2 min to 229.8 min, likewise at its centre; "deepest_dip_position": 171.0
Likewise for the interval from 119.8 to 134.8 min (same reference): 133.5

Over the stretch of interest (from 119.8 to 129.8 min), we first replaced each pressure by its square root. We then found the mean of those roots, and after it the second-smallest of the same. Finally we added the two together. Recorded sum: 6.78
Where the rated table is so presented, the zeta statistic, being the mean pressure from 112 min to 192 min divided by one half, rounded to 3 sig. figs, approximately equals 21.8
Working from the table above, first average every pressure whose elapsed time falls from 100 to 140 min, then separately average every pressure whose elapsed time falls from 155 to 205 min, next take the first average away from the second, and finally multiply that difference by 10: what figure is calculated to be -8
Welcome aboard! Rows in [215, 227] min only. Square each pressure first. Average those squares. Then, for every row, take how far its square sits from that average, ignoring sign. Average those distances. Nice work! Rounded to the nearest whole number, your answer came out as 10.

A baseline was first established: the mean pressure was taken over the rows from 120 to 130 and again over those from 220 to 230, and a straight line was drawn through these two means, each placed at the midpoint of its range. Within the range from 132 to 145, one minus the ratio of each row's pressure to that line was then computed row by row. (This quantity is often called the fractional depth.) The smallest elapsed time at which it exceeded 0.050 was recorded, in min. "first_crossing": 133.5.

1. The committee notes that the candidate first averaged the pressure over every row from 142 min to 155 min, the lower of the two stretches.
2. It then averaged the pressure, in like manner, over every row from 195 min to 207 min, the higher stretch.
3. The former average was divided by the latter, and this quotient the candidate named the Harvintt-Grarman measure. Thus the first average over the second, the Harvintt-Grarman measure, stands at 1.02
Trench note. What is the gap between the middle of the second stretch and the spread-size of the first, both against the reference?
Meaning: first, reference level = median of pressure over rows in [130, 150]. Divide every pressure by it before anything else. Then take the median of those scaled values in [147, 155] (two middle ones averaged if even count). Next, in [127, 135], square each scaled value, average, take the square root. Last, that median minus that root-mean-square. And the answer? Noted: -0.027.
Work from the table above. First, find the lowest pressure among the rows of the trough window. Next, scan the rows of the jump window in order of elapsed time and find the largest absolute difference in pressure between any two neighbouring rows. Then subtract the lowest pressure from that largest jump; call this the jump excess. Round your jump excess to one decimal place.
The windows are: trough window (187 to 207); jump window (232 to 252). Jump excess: -9.3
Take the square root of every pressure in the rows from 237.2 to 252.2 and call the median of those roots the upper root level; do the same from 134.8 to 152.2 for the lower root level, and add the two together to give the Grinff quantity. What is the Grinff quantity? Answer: 6.602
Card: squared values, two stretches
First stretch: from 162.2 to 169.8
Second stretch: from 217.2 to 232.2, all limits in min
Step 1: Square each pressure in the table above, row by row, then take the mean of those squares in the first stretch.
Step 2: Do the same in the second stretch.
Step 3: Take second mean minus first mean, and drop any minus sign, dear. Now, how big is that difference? 14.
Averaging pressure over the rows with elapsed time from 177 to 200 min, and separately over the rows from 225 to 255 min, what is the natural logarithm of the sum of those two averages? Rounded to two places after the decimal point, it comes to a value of 3.08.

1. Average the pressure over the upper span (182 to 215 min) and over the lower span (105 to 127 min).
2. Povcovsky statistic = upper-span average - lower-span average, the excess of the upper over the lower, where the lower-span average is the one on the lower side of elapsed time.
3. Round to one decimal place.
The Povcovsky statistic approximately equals -1.2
